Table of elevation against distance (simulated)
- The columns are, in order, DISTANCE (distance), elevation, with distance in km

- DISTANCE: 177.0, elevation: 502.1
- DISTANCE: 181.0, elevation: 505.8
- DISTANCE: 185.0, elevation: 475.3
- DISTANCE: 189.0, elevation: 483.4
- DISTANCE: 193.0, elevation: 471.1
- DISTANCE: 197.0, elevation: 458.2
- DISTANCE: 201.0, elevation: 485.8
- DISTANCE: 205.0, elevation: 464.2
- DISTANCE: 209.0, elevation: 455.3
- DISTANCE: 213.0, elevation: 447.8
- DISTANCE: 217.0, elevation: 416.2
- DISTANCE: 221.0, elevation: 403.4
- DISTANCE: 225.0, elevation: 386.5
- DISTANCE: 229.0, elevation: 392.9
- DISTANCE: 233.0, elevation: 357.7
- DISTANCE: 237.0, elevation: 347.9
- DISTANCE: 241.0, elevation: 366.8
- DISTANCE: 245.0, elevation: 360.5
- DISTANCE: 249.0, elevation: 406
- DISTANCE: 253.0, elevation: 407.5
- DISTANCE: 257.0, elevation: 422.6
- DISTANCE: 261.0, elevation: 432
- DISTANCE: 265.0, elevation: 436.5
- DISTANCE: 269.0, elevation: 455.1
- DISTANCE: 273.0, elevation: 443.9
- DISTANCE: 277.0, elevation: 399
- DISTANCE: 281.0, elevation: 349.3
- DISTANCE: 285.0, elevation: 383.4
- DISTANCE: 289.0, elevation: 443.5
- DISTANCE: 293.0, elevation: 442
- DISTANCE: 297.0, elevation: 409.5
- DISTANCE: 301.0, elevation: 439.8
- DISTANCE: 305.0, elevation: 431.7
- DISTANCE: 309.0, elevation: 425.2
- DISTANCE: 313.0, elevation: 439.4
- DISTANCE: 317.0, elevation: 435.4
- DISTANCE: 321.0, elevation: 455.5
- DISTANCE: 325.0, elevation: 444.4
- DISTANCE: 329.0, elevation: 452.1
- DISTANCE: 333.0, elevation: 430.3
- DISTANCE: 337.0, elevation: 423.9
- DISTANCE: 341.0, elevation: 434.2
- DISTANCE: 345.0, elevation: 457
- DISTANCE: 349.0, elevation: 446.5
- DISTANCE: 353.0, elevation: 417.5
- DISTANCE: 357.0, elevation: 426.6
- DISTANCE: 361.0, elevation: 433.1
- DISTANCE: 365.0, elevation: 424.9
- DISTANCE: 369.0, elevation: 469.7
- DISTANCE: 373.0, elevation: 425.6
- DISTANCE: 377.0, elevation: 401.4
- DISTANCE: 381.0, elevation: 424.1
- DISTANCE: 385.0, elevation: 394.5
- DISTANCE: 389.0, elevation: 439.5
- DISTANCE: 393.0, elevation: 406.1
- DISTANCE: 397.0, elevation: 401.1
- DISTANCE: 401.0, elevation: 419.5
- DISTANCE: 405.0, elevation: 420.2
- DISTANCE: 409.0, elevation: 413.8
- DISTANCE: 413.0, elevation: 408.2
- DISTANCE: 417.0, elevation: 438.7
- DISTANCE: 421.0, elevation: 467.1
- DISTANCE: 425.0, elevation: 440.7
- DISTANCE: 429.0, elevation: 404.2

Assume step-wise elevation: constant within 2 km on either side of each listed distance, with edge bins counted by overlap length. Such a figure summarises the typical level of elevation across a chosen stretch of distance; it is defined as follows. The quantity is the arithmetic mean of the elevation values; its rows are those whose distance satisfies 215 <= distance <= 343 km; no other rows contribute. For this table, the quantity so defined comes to 415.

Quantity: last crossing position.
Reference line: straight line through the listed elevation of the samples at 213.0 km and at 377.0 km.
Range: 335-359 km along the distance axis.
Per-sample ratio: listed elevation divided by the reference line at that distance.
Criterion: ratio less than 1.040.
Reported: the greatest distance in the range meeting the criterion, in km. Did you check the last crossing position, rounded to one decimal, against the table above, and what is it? 353.0 km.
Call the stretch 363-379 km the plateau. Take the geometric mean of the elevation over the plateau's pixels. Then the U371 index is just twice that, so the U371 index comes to 859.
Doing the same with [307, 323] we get 877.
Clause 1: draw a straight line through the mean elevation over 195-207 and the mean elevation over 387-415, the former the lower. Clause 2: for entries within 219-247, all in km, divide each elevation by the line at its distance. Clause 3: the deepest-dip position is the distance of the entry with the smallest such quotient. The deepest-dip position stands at 237.0 km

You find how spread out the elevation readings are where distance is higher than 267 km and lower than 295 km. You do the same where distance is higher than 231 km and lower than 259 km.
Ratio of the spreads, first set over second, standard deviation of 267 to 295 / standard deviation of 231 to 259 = 1.34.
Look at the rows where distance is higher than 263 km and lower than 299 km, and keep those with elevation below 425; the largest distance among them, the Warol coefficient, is 297.0 km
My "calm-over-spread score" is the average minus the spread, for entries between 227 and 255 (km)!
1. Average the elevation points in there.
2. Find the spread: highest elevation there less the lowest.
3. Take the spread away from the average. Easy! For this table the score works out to 317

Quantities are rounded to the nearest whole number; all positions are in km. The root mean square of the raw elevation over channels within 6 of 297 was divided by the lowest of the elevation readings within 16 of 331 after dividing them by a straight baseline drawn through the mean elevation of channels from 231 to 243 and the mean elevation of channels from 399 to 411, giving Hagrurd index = 400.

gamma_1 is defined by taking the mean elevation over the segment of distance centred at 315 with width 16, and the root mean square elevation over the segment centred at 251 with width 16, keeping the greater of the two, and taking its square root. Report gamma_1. 20.9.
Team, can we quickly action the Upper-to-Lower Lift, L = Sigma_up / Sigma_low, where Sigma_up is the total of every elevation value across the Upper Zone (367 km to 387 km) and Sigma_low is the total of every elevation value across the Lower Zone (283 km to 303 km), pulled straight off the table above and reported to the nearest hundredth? 1.00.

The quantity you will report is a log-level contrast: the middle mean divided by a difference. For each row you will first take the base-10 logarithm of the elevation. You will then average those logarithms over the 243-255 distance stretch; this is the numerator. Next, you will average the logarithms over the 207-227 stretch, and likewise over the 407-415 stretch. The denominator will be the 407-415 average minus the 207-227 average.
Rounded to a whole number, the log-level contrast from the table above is -247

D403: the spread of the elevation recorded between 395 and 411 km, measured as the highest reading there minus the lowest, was 19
